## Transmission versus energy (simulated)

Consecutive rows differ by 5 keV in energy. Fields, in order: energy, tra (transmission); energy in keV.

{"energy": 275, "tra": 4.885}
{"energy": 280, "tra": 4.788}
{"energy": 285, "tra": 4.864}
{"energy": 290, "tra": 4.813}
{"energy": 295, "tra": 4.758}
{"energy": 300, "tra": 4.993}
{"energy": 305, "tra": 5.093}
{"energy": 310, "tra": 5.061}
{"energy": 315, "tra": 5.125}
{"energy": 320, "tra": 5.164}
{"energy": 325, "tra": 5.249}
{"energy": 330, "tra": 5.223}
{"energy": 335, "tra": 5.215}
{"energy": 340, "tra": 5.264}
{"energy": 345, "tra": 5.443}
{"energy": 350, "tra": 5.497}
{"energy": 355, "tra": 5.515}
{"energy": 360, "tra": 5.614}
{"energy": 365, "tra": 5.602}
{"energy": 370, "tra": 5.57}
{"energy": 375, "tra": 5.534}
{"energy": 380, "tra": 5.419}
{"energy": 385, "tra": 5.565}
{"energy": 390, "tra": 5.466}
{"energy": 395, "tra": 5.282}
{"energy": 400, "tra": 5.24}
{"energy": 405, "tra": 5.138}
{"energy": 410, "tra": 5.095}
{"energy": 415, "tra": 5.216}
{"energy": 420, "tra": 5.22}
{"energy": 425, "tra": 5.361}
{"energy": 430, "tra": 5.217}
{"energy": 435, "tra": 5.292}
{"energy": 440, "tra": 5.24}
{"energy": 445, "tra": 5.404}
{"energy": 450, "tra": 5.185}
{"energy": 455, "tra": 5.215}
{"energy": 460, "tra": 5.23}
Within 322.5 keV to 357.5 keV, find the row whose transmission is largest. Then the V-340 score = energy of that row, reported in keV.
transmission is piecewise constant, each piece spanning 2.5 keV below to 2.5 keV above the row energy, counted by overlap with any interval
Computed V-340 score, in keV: 355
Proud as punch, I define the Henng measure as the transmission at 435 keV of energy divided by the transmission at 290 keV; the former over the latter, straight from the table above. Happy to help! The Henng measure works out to 1.10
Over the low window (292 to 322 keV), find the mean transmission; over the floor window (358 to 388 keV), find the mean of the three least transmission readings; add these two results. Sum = 10.5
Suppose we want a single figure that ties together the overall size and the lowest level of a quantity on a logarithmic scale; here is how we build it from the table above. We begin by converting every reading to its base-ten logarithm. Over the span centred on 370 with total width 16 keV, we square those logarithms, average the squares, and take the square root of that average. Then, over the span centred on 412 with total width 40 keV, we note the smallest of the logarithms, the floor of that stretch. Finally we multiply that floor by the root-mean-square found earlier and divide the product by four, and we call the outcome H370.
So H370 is 0.132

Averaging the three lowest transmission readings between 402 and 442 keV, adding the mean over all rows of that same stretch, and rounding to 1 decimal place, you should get 10.4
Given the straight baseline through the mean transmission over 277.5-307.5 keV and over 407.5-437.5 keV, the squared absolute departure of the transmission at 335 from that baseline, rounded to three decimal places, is 0.047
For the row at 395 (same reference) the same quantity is 0.015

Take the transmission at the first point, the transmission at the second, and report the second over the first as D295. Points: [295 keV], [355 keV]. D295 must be 1.16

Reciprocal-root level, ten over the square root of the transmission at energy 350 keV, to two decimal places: 4.27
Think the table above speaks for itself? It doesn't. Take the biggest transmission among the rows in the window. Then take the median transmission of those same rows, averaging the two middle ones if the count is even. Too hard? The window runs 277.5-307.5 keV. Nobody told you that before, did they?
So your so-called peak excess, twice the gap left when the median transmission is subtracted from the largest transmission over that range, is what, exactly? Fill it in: 0.5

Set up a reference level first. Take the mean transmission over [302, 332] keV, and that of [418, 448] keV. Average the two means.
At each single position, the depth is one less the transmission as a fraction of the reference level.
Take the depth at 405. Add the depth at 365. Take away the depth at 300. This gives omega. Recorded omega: -0.101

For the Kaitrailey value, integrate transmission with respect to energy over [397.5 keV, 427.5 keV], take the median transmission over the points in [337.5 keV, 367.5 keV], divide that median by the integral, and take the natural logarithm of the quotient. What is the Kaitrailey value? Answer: -3.3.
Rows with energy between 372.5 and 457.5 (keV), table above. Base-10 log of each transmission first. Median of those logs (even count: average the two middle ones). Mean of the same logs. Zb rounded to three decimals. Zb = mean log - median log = 0.005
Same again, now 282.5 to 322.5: -0.004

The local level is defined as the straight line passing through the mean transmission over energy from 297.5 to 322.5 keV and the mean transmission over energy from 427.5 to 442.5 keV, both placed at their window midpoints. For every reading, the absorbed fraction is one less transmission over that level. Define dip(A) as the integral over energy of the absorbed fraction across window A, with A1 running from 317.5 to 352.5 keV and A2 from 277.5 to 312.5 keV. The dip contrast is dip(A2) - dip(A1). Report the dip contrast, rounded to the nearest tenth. 2.3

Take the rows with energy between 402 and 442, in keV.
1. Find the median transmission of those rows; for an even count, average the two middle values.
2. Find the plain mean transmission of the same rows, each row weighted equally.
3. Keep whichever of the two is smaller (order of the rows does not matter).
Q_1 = 5.2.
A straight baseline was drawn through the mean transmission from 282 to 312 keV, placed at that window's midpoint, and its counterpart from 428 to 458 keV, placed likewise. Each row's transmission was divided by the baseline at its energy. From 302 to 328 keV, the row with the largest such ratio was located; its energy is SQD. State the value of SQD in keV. 325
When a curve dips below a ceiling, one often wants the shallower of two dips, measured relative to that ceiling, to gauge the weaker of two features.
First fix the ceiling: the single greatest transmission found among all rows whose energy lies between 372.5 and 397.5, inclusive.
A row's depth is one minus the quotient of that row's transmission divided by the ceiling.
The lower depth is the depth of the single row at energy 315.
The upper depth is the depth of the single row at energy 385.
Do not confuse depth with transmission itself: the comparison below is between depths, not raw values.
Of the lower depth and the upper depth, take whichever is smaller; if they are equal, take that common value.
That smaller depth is 0.000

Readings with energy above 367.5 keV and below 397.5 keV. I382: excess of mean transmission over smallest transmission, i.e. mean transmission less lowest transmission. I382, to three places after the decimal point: 0.191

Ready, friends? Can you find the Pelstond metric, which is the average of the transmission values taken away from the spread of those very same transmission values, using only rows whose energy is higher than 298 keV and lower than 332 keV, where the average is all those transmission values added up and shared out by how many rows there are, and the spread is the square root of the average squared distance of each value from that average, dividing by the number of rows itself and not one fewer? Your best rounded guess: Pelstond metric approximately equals -5.05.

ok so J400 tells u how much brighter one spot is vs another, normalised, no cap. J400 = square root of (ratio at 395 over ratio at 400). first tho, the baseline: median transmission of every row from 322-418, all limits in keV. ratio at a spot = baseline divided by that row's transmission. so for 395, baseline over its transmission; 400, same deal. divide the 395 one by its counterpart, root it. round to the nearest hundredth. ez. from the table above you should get 1.00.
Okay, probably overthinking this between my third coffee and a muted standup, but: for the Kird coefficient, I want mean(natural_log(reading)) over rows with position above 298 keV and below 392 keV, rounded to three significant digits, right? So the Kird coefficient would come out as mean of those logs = 1.68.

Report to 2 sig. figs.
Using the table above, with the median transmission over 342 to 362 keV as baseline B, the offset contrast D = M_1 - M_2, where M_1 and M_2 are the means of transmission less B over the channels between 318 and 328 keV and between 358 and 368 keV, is -0.40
